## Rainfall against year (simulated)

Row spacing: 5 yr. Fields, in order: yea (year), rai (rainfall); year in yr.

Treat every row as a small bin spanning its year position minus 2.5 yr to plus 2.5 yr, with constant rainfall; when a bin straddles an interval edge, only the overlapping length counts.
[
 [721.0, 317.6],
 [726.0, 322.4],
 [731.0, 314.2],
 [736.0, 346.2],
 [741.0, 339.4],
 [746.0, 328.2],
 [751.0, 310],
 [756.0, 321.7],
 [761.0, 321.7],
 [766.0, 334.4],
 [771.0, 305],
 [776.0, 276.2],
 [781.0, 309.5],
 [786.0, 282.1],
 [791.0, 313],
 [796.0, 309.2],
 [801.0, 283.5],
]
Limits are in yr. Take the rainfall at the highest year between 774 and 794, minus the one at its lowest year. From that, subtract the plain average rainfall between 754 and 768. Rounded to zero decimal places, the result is -289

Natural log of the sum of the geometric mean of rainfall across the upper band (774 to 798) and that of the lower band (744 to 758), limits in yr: 6.43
